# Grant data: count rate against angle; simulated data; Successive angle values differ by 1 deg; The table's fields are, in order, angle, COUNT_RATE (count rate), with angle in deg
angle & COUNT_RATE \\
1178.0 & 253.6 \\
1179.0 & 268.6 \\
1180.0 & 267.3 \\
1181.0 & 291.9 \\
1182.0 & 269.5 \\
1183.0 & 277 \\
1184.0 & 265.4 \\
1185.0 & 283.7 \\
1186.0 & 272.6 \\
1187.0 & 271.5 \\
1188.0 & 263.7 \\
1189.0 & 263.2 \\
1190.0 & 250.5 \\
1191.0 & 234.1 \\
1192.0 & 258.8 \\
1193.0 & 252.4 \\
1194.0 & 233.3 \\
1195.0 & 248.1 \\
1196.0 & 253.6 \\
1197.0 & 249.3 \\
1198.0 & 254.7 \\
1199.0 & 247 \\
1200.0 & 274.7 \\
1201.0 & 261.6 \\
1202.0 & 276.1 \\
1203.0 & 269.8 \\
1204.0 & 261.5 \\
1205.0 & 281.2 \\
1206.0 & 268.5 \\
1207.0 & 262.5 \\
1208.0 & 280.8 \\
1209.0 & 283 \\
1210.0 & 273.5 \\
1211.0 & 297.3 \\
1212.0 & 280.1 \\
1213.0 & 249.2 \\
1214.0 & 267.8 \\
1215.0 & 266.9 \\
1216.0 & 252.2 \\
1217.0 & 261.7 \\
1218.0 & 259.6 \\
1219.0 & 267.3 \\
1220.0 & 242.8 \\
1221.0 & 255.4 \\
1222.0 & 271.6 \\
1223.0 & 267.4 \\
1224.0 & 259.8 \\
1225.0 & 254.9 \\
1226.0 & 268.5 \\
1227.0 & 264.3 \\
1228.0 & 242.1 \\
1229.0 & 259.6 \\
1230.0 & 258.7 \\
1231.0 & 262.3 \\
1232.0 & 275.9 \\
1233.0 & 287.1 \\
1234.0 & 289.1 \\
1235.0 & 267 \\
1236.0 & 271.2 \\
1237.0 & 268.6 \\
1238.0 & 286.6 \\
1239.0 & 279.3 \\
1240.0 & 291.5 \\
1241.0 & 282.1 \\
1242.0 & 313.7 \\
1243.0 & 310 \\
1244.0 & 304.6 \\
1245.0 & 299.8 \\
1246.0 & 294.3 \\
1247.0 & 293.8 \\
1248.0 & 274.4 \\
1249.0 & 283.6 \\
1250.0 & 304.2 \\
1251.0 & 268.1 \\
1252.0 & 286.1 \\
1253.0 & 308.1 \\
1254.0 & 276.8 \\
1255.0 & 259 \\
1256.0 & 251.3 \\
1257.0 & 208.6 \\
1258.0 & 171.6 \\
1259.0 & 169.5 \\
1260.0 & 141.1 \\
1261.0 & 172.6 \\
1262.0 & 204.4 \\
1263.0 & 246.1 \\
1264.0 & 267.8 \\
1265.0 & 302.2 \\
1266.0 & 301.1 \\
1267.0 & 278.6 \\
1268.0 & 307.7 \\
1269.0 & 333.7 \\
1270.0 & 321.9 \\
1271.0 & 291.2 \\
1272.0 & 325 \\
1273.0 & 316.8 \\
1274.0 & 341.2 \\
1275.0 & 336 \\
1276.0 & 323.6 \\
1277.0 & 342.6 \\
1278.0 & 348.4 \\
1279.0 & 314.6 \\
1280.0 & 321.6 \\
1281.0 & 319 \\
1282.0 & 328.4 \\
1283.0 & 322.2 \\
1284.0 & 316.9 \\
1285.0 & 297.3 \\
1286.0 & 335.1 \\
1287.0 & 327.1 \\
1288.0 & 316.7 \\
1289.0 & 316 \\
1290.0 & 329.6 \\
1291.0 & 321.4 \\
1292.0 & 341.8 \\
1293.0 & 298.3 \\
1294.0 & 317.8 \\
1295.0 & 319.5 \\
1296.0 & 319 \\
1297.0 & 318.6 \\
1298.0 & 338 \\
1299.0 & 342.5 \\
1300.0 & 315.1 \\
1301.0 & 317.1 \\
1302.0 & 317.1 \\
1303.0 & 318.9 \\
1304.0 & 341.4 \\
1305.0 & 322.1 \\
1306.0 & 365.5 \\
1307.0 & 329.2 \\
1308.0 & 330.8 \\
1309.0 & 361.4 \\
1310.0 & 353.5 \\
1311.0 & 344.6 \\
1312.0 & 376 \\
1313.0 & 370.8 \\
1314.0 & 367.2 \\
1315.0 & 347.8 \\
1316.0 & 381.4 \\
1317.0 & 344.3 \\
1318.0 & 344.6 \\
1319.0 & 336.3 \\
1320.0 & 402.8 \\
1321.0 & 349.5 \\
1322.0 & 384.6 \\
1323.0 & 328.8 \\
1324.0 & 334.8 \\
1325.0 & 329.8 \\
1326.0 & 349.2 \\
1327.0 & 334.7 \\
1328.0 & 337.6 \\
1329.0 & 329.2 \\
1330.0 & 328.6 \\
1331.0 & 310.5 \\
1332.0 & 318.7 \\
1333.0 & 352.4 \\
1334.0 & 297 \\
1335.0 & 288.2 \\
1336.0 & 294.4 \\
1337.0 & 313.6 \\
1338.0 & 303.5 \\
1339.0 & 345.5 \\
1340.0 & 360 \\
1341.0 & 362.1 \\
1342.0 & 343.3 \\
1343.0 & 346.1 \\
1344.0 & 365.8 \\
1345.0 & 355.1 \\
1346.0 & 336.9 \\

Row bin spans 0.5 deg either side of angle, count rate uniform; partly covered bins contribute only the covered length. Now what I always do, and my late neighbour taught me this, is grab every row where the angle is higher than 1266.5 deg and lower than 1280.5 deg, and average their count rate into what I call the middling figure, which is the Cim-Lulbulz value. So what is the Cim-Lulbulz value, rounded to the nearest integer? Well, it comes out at 322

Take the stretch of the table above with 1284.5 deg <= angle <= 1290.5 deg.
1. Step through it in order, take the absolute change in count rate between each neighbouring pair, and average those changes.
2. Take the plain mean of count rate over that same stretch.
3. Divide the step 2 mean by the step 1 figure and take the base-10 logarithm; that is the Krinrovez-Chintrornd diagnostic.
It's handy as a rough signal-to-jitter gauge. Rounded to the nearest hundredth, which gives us 1.36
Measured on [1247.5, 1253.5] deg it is 1.13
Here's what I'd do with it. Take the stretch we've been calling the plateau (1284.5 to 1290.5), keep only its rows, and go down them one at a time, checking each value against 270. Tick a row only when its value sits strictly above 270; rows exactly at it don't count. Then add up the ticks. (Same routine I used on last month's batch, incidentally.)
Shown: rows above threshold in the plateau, 6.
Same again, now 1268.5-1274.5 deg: 6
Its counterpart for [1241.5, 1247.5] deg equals 6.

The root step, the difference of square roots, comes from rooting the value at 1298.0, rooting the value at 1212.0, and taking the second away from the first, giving 1.6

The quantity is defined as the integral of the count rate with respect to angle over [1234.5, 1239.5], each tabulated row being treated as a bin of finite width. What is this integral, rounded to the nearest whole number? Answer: 1373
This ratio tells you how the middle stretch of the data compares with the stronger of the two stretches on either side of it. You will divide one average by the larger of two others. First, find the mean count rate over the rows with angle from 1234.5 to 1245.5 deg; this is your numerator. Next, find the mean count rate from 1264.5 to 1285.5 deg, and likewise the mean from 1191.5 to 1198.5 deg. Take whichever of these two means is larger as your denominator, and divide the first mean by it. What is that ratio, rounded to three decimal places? 0.906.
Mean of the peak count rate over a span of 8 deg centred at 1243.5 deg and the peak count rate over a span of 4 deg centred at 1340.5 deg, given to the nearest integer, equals 338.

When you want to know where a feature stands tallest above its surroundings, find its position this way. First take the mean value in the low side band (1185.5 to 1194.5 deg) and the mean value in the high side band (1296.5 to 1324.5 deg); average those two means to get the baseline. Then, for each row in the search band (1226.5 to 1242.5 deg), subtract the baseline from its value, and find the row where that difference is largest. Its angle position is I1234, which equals 1242.0 deg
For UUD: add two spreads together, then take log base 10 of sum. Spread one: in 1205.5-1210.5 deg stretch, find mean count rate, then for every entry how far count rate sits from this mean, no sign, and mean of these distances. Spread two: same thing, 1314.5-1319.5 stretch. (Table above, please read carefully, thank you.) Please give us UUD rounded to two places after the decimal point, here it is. 1.27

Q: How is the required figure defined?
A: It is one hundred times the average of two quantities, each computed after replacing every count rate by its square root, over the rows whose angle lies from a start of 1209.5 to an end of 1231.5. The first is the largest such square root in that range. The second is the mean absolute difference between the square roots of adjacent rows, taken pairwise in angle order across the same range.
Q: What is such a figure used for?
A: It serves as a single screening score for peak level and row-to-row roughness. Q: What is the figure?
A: 881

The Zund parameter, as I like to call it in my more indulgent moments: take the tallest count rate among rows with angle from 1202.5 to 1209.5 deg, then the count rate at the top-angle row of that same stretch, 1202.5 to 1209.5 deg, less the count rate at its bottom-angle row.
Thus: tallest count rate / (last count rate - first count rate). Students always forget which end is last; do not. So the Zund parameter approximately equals 21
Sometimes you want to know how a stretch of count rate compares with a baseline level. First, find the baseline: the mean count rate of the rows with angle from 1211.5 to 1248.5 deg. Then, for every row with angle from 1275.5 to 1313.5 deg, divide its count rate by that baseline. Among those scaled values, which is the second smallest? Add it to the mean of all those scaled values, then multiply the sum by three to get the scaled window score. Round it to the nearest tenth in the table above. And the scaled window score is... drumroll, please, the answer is 6.9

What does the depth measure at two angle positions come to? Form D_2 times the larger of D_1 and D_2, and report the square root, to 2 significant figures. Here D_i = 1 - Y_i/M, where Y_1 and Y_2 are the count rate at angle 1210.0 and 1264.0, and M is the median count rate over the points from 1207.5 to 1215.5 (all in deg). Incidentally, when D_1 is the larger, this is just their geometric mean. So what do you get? 0.033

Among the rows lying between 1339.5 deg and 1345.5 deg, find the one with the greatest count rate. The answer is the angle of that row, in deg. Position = 1344.0 deg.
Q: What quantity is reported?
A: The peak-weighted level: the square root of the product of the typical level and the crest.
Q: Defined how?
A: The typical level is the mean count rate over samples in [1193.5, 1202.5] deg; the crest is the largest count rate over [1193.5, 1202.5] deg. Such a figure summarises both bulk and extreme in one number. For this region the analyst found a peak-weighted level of 266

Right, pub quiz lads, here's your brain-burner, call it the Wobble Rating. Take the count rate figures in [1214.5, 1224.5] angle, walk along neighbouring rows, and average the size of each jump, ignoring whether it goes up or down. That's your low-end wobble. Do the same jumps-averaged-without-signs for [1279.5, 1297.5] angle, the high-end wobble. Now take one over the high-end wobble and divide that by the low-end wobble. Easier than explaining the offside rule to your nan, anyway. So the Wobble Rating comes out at 0.0074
